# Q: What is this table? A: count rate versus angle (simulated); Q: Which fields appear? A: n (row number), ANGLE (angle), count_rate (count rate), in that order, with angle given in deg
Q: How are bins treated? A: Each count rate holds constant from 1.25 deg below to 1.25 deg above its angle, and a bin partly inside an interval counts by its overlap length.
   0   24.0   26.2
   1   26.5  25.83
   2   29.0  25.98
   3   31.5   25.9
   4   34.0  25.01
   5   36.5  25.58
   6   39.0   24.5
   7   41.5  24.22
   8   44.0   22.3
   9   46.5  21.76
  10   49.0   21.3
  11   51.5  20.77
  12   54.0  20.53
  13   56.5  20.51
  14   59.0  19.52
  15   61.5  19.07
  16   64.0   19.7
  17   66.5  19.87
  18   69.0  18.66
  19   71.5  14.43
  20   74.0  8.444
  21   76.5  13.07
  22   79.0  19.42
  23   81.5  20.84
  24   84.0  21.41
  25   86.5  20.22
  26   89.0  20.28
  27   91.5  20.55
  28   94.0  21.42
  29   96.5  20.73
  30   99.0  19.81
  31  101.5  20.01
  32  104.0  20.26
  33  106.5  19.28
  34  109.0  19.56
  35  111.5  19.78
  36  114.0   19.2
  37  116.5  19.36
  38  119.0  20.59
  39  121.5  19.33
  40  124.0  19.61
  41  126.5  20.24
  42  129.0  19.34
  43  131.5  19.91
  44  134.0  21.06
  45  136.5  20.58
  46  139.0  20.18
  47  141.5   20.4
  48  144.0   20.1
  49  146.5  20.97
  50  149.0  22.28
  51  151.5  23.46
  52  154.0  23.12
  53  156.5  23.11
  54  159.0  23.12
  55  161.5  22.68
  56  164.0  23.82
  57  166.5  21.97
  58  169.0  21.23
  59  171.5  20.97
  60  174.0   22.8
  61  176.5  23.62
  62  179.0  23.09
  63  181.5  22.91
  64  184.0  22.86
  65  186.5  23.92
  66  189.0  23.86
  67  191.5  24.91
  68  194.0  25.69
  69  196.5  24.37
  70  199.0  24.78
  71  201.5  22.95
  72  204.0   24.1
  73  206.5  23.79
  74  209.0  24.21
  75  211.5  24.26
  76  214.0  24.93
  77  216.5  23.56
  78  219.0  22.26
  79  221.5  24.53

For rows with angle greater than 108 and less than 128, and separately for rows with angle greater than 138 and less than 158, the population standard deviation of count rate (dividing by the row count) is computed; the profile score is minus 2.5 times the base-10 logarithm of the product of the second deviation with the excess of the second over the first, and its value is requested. -0.2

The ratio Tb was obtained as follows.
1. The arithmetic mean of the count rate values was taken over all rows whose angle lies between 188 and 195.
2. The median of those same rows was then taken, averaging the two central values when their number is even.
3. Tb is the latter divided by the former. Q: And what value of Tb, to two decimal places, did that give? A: 1.00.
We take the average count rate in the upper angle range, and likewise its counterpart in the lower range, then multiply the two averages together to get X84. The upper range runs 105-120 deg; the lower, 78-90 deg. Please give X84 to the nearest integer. 401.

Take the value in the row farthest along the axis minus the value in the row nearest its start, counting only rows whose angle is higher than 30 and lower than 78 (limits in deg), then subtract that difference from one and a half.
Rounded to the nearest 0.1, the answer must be 14.3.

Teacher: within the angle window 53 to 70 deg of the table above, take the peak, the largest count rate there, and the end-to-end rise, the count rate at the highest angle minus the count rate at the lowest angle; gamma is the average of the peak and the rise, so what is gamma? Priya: 9.3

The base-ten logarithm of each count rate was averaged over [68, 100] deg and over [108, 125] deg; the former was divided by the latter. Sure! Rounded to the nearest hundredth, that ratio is 0.97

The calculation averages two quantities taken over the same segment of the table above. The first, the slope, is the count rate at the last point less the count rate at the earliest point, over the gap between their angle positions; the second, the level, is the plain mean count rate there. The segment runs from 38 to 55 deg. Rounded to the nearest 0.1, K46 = 11.0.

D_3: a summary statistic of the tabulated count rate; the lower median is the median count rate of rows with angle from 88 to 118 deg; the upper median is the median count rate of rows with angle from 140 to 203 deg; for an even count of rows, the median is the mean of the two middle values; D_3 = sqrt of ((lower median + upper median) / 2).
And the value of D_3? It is 4.64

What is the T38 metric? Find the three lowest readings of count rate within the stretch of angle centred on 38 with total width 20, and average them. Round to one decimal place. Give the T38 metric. 22.8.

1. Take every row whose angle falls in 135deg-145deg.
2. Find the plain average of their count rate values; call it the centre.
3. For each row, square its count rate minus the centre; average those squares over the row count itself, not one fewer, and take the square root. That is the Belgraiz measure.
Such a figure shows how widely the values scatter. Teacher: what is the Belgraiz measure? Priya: 0.19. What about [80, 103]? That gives 0.54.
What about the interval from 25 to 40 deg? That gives 0.54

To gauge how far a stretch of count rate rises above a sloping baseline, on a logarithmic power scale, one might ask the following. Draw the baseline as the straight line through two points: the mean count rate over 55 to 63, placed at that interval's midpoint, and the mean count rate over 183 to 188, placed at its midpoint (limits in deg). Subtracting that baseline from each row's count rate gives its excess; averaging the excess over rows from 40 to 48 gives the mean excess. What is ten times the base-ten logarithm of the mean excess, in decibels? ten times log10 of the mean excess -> 5.4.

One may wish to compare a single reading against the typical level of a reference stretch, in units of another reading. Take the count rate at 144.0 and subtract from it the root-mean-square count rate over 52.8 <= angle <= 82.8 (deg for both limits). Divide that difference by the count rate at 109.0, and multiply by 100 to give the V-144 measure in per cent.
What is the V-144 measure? 10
